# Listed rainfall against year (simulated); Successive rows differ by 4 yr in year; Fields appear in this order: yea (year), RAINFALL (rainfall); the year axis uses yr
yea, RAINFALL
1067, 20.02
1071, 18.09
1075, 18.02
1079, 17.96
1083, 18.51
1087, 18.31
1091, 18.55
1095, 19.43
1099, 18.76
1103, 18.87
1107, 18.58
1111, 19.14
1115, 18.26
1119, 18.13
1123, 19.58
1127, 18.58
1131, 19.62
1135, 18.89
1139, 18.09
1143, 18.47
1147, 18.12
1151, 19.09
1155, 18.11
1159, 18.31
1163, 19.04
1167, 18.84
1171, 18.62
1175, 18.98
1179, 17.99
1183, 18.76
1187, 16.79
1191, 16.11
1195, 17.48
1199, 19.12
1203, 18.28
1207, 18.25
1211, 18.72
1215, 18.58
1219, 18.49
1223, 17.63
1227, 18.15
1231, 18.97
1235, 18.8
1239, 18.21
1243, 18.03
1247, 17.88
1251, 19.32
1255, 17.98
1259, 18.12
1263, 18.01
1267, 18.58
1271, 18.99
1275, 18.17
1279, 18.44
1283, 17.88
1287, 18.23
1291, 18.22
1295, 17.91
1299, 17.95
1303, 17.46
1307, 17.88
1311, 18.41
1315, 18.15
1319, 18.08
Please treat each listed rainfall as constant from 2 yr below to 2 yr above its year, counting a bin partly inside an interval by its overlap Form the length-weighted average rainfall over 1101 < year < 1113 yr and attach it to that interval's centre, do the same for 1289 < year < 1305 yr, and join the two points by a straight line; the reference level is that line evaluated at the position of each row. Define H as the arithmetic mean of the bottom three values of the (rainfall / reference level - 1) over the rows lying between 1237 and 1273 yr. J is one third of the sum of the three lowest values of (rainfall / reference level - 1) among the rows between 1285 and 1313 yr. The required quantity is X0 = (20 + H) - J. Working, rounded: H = -0.009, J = -0.006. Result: 20.0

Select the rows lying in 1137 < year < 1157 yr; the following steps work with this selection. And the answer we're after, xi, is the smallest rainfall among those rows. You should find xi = 18.09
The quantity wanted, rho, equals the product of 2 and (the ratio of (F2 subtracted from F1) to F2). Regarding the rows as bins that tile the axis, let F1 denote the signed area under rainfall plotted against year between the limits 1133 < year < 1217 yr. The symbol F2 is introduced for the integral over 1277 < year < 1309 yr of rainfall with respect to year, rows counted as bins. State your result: 3.3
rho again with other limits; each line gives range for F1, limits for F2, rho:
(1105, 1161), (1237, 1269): 1.6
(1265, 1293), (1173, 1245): -1.2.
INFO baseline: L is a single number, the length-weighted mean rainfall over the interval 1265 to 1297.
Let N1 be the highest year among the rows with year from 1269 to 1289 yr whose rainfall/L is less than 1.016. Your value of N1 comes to 1287 yr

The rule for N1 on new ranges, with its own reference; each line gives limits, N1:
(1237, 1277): 1275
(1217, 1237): 1227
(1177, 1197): 1195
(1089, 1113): 1107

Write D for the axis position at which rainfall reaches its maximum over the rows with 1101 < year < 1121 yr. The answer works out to 1111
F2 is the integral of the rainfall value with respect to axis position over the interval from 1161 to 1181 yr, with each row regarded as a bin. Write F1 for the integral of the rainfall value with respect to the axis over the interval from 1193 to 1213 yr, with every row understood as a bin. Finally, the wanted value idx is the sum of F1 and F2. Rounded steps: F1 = 367.4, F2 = 374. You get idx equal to 741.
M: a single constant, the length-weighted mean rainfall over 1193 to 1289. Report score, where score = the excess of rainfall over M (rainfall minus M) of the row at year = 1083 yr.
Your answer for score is 0.2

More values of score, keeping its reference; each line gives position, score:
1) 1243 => -0.3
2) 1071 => -0.3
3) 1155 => -0.2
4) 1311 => 0.1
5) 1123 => 1.2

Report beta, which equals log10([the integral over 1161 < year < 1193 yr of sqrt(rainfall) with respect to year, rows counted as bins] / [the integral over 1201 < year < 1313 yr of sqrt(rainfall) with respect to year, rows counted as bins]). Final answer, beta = -0.55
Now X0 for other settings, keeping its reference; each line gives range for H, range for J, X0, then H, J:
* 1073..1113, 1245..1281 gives 20.0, -0.048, -0.008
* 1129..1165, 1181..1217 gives 20.1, -0.030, -0.089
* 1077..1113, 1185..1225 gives 20.1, -0.038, -0.089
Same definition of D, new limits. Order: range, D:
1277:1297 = 1279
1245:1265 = 1251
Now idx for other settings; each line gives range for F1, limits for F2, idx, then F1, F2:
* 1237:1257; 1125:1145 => 740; 365.7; 375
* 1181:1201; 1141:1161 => 721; 353.0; 368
